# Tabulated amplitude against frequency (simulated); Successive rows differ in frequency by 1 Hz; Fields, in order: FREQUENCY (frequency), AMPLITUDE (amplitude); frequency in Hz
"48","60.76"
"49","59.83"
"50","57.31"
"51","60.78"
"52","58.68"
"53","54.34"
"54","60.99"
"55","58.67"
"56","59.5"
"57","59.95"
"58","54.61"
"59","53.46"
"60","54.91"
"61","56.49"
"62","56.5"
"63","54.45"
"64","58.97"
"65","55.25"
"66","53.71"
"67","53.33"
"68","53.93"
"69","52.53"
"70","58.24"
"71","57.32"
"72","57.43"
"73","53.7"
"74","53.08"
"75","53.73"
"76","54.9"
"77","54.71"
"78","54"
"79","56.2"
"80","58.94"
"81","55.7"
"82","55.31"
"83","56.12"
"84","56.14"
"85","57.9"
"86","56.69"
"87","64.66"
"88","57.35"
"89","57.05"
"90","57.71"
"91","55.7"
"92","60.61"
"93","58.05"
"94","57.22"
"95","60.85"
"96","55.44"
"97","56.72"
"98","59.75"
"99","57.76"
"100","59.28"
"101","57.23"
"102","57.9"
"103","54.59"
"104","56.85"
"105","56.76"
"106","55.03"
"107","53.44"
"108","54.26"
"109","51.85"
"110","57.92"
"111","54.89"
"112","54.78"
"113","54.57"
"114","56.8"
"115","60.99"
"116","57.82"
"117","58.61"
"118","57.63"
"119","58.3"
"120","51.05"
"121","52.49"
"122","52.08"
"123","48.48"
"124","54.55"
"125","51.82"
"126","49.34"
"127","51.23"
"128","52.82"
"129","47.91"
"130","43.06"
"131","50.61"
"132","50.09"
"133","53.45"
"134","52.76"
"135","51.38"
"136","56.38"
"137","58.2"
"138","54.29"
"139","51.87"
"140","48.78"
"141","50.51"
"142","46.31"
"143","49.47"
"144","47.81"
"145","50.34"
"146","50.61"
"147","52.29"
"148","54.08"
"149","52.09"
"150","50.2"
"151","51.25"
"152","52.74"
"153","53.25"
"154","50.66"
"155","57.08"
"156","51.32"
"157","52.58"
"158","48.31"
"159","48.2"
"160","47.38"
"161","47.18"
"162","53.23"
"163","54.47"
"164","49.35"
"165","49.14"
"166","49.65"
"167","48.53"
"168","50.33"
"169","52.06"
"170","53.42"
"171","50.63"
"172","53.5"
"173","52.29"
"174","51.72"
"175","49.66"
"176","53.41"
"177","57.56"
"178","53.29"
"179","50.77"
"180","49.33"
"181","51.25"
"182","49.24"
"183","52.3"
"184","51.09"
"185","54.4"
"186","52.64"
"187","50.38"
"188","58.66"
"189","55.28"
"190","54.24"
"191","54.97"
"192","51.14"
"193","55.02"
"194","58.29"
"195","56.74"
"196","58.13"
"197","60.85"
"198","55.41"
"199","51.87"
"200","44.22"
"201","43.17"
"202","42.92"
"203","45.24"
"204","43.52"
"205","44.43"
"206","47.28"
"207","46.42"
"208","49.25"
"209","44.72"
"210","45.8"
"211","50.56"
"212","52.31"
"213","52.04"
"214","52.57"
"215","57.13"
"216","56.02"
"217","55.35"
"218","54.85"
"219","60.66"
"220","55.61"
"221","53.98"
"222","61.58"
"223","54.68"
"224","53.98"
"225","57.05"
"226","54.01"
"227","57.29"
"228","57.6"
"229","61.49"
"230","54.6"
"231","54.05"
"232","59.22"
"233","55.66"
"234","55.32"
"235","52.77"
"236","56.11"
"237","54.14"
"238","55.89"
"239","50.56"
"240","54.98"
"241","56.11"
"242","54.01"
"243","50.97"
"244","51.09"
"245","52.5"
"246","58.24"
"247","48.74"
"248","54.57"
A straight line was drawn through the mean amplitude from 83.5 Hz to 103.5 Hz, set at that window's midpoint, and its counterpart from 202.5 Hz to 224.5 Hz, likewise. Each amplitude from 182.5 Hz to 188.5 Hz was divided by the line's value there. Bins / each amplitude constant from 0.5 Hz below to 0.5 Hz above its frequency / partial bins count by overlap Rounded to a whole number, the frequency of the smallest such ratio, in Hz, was 187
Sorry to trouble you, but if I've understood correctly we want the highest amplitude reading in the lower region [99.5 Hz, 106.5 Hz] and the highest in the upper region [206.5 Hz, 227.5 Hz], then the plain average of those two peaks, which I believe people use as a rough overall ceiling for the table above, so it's 60.4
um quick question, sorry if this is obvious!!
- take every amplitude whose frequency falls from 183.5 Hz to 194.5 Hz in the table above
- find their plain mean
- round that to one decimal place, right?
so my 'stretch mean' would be 54.2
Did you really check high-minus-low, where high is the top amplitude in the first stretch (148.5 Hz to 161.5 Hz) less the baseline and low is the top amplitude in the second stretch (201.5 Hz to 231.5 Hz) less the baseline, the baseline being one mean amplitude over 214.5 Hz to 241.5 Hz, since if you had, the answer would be -4.5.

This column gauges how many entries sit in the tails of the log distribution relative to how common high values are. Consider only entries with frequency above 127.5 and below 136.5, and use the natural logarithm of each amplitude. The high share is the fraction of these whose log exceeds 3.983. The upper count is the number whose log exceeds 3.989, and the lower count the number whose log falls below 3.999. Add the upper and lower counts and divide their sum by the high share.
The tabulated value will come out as 81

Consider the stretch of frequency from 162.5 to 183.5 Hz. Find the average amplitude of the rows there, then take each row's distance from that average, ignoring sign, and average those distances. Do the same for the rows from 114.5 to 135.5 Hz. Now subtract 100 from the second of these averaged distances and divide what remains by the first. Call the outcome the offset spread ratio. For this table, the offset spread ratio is -54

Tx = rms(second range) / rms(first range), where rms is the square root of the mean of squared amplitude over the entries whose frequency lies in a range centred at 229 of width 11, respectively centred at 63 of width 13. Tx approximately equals 1.02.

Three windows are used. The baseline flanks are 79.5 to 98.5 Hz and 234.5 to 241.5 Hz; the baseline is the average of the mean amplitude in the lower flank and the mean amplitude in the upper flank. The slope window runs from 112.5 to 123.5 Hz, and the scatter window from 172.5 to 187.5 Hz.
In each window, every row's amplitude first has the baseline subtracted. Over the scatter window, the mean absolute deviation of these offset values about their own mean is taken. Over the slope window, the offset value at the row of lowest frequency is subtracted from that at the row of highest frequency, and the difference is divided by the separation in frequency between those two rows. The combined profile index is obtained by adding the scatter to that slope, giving 1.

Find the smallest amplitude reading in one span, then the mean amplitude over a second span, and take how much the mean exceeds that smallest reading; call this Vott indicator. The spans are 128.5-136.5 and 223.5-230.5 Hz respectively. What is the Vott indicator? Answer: 14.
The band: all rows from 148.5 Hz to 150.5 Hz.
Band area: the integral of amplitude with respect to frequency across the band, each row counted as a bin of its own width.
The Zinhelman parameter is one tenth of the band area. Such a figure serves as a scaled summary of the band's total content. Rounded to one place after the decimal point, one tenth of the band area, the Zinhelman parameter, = 10.2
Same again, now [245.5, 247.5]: 10.7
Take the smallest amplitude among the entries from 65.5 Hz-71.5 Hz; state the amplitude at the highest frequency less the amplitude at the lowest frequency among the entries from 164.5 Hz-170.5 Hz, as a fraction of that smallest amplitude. 0.08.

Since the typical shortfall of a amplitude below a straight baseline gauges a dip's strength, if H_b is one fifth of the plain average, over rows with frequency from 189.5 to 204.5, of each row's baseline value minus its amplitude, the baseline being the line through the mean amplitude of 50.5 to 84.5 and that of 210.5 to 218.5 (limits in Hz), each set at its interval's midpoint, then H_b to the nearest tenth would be 0.5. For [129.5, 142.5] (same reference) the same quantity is 0.7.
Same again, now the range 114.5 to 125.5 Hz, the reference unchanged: 0.1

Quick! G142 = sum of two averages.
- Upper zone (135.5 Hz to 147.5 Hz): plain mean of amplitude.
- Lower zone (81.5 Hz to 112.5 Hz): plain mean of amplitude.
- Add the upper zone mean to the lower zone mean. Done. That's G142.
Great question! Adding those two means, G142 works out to 108.4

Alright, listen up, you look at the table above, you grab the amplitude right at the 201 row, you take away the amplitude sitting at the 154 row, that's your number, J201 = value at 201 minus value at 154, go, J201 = -7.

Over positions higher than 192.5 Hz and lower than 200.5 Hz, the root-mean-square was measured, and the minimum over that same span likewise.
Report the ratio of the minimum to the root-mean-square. 0.800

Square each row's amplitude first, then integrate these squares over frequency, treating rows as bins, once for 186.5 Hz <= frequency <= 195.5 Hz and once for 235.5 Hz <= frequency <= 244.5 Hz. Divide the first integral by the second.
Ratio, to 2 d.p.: 1.05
